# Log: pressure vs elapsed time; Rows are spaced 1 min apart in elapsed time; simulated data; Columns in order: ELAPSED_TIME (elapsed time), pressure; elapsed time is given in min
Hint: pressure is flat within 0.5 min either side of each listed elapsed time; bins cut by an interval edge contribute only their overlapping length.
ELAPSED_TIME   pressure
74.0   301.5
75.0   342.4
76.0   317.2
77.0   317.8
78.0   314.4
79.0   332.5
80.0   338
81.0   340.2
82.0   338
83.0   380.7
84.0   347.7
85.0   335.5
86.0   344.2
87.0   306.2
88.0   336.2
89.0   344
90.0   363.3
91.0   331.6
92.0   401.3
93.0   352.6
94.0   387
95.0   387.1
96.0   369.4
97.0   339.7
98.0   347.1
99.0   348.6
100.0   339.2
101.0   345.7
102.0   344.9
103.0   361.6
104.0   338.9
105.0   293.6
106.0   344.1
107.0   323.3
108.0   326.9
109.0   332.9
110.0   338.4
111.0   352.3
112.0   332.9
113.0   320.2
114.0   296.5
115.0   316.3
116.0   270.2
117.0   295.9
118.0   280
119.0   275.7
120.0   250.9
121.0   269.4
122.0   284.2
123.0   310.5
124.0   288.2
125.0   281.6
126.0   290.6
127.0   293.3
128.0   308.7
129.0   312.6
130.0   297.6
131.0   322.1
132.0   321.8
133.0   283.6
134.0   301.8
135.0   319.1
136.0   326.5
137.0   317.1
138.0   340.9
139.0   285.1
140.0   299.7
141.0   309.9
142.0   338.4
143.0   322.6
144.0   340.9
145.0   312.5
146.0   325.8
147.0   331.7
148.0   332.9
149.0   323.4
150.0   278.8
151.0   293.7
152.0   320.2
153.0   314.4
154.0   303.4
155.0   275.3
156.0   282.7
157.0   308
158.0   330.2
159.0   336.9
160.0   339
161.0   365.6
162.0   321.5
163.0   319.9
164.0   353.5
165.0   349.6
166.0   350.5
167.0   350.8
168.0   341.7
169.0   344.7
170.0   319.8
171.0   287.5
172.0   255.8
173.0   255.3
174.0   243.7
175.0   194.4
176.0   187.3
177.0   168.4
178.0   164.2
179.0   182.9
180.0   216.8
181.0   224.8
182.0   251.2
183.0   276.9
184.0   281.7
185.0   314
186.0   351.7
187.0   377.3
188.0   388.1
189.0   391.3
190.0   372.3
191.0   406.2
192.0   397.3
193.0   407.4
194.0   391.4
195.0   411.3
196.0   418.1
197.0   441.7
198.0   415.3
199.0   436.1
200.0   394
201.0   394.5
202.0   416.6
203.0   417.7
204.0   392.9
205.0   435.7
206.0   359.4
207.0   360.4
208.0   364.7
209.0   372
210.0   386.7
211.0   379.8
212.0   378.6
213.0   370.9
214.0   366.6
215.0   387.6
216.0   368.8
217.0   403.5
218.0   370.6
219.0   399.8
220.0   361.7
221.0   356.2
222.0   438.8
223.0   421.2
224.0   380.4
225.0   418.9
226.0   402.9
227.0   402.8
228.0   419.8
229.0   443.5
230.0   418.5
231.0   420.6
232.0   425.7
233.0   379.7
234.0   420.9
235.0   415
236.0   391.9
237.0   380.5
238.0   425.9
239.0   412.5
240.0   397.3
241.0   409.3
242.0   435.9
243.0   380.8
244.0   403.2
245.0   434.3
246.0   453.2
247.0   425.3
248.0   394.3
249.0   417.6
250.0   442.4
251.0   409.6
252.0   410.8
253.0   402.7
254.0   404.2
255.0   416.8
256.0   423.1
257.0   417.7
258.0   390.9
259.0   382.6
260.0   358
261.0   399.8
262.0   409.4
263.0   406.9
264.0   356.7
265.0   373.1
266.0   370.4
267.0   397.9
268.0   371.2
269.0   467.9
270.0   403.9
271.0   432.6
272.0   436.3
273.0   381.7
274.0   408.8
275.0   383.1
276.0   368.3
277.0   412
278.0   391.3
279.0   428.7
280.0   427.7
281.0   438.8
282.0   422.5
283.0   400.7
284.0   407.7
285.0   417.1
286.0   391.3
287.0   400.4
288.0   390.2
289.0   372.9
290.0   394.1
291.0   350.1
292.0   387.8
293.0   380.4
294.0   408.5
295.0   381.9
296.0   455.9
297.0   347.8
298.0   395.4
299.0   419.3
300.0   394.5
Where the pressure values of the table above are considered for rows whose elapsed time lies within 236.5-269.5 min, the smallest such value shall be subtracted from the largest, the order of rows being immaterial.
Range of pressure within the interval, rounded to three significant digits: 111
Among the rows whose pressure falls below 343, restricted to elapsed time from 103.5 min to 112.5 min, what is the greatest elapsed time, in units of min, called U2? 112.0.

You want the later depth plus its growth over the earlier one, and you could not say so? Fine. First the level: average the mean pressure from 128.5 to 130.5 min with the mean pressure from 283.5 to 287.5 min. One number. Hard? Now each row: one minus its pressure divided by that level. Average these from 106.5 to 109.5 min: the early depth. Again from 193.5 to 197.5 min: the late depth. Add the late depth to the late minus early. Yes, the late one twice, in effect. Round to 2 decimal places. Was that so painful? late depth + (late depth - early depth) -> -0.42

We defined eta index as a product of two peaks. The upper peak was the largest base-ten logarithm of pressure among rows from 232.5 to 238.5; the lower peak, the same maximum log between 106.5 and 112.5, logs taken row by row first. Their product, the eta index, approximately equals 6.70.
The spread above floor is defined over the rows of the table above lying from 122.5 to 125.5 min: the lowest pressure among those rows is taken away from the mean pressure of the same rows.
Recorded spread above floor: 12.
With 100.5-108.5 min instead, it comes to 41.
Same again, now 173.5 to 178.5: 27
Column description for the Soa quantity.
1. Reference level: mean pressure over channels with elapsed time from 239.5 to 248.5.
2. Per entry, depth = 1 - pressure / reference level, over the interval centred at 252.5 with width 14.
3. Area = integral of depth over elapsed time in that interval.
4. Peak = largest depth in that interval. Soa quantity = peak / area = 1.94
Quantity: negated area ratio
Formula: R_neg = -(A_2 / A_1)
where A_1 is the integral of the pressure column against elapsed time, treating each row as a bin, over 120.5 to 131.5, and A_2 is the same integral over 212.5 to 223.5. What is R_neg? -1.30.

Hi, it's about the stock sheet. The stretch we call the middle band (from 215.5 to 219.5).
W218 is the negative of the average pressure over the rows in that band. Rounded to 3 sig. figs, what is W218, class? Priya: -386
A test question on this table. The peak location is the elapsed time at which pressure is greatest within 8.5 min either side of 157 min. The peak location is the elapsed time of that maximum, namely 161.0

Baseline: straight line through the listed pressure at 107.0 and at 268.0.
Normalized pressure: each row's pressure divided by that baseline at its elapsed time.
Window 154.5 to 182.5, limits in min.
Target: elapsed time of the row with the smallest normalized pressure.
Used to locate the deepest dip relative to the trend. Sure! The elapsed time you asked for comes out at 178.0 min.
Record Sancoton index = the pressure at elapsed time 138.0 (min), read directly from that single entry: 340.9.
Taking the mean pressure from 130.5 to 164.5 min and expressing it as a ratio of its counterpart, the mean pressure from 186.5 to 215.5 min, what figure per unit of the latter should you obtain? 0.81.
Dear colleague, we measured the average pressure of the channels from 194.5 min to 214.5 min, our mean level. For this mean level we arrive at 396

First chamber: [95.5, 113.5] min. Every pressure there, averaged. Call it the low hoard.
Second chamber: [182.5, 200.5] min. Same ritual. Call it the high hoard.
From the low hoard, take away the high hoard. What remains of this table -43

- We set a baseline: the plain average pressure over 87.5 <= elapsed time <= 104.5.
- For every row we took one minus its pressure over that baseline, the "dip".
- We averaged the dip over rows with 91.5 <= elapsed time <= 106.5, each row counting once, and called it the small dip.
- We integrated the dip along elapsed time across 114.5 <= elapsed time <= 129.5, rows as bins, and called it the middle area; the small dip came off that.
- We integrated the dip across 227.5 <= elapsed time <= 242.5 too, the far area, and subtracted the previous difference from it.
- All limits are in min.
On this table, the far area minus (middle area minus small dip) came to -5.3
